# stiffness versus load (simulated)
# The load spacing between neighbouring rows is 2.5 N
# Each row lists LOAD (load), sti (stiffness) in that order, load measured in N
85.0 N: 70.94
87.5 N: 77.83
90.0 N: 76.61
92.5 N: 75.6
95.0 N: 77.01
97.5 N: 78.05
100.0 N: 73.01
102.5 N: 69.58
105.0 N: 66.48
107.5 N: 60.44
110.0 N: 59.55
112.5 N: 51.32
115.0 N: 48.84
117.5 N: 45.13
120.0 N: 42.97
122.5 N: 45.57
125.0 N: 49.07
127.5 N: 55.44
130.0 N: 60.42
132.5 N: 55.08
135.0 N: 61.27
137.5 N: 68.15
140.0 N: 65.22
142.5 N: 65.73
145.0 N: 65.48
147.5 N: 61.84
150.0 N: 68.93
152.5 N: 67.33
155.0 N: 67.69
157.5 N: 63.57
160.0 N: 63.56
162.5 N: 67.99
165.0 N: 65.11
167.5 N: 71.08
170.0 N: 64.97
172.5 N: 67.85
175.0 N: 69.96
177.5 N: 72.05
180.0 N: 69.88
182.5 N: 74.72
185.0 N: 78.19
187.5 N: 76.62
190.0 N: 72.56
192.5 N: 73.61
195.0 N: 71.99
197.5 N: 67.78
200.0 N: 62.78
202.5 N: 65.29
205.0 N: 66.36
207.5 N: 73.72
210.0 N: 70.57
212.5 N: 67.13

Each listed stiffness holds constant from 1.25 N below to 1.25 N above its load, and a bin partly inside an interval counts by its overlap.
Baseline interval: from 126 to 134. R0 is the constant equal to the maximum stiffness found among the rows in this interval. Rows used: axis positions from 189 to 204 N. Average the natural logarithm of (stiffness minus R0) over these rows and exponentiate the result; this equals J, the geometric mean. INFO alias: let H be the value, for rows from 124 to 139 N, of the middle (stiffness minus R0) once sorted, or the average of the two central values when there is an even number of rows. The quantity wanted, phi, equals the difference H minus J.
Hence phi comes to -10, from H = -2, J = 7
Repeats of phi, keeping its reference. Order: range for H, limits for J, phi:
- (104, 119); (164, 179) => -13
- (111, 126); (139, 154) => -18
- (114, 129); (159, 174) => -19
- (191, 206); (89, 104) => -8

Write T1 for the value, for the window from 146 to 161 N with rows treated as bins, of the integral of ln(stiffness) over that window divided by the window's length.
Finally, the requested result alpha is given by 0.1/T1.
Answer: 0.0239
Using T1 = 4.18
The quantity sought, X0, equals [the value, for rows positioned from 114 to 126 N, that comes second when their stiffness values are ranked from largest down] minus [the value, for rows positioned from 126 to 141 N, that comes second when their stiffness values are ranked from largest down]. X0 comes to -16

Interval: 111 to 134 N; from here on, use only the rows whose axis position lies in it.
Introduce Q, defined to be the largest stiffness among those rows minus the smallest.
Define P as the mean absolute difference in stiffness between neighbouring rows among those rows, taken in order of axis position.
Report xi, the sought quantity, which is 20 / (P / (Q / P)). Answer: 23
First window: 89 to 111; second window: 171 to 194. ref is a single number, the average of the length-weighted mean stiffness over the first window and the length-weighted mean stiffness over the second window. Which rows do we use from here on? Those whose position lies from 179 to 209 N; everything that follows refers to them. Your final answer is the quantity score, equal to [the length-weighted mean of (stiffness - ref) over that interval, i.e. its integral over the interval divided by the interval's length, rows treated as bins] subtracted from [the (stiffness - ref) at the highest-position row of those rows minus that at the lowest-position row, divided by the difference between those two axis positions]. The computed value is 1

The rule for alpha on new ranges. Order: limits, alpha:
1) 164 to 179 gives 0.0237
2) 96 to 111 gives 0.0237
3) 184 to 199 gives 0.0233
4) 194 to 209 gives 0.0237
